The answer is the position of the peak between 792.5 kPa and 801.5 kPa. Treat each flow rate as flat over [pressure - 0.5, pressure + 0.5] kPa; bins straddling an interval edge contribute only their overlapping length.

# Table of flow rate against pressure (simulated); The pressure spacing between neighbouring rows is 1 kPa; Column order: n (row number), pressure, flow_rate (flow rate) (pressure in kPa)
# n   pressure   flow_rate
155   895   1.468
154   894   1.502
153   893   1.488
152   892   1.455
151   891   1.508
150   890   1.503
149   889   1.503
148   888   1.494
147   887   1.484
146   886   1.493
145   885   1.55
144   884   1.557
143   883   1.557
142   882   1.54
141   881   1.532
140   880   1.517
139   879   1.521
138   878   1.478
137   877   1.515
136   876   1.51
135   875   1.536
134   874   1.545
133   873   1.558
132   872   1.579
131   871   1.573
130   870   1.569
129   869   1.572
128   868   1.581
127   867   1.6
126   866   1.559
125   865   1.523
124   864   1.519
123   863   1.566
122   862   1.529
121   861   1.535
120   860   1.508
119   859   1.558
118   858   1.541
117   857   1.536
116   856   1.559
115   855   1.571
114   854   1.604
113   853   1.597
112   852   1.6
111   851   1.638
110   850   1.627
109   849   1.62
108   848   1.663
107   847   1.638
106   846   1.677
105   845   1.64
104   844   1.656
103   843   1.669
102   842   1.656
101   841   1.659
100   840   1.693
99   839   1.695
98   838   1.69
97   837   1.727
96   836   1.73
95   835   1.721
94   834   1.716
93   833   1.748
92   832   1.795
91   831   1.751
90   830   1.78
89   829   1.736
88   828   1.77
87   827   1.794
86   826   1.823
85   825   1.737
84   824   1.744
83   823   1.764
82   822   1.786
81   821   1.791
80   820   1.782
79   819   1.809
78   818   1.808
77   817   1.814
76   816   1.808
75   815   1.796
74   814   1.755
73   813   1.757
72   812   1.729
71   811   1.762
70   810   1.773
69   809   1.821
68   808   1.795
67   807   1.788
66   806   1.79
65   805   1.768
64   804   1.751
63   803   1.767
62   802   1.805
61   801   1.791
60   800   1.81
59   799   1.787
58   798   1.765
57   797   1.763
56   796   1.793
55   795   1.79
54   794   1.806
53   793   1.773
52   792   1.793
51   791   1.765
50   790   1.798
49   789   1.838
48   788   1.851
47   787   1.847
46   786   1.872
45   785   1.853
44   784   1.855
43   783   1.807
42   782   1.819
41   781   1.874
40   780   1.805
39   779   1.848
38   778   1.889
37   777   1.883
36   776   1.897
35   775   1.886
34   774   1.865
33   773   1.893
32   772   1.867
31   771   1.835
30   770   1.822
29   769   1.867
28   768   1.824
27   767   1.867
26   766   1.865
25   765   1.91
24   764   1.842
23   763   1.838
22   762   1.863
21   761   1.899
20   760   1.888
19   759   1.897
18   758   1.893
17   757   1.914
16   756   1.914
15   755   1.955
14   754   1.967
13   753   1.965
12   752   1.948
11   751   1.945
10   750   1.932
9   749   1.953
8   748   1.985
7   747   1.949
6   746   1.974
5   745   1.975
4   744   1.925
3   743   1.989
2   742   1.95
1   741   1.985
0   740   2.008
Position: 800 kPa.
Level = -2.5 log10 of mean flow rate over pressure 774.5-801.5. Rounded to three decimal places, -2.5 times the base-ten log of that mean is -0.653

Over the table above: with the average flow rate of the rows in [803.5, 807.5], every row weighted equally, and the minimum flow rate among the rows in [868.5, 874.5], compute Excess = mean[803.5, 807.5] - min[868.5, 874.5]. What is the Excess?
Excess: 0.23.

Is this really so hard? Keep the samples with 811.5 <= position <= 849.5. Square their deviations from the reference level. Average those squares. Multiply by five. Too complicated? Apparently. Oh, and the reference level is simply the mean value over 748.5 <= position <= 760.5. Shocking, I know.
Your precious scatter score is 0.2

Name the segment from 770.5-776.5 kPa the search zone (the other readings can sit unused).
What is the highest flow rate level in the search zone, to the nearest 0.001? 1.897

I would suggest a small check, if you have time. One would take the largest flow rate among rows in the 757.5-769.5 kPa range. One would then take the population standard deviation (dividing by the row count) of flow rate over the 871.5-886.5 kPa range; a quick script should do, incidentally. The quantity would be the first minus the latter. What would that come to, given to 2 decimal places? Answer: 1.88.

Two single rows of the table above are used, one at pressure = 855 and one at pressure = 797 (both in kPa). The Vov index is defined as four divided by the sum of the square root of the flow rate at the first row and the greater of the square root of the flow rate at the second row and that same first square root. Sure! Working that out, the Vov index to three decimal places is 1.550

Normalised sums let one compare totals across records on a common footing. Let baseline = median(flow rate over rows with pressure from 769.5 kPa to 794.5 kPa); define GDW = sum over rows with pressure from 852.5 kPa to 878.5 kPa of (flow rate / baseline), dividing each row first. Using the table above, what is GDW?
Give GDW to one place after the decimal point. 21.8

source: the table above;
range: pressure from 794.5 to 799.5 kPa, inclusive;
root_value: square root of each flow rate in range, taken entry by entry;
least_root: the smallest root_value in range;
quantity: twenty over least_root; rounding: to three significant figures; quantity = 15.1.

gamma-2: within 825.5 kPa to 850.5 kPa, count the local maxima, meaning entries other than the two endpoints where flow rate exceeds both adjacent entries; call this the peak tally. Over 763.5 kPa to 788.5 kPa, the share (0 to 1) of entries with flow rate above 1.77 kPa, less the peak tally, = -6.0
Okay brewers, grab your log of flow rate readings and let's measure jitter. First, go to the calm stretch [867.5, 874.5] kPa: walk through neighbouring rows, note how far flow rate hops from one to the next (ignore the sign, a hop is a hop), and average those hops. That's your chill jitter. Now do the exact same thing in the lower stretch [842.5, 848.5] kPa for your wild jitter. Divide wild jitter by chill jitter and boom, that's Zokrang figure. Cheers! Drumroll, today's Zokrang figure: 2.8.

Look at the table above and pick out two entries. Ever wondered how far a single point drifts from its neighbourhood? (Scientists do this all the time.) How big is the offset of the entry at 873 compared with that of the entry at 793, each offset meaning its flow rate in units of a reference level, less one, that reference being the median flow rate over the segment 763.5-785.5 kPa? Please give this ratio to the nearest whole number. 3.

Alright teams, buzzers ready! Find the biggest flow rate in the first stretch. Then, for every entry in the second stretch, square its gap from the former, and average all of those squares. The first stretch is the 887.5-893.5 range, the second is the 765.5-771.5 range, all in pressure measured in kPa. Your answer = 0.12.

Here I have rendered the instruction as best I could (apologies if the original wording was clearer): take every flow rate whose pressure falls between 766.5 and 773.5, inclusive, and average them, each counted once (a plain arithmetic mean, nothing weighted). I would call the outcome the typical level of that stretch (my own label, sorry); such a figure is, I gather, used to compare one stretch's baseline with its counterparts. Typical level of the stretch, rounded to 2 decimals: 1.85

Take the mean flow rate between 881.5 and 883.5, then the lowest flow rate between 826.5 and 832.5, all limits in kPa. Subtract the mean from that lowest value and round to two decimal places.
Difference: 0.19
